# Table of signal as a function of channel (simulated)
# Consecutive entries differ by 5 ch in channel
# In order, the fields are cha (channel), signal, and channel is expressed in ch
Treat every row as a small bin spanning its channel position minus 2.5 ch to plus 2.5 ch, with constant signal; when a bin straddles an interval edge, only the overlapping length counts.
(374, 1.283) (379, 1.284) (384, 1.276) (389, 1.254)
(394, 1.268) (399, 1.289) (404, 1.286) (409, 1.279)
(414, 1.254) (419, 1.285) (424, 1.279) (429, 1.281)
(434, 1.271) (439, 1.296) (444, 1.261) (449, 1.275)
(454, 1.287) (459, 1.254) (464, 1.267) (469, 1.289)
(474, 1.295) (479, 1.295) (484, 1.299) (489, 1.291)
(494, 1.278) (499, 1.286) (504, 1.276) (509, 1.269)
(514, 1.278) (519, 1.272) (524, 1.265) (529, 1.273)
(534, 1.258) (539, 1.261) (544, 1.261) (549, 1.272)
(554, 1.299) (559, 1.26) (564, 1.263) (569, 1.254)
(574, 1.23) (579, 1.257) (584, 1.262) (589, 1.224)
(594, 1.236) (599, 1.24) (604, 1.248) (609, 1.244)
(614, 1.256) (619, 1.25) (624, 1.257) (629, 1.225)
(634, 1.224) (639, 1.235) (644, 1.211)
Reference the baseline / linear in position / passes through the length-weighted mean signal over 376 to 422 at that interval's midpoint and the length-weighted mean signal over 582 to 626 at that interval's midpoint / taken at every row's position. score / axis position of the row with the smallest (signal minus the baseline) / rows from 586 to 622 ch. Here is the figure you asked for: 589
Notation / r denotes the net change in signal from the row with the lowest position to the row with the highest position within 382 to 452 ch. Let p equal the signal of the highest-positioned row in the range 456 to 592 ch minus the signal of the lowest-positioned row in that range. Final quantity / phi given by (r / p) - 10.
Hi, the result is -10.0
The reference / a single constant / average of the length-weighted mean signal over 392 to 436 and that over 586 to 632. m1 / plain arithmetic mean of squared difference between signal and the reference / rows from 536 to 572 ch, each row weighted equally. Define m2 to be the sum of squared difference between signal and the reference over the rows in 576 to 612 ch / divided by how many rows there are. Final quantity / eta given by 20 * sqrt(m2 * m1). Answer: 0.006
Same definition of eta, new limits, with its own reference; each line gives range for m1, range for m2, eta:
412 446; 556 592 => 0.007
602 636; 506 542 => 0.004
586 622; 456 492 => 0.011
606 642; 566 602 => 0.009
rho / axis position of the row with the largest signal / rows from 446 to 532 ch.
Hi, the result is 484 ch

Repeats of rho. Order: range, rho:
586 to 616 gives 614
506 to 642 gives 554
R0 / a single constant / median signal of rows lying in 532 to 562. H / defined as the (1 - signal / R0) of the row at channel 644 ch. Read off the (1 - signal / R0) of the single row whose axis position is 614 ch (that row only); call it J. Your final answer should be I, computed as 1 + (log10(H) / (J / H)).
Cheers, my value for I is -13.0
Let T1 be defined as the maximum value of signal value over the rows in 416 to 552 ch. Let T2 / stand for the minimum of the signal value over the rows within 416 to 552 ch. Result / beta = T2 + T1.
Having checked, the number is 2.55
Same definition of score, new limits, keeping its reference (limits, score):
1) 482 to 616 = 589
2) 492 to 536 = 534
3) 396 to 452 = 414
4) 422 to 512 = 459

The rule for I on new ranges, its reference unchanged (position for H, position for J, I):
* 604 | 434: 3.6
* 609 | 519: 3.9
